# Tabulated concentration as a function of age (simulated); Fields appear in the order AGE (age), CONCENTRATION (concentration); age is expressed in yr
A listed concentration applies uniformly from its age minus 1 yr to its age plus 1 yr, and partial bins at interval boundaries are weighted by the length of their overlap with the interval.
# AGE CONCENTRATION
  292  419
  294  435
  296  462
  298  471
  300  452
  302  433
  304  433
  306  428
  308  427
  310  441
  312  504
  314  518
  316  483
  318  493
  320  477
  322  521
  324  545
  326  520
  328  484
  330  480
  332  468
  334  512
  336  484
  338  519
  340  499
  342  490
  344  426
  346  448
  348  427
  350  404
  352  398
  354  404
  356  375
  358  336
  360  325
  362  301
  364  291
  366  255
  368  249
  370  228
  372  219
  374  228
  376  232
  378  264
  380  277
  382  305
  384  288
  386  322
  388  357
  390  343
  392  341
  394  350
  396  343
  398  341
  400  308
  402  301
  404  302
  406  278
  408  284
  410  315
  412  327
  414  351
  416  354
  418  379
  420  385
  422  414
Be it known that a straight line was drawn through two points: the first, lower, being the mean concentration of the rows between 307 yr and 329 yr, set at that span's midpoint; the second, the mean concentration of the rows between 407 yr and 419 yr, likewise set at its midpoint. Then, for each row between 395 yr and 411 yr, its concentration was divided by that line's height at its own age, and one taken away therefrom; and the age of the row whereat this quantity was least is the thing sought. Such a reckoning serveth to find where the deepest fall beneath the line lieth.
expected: 406 yr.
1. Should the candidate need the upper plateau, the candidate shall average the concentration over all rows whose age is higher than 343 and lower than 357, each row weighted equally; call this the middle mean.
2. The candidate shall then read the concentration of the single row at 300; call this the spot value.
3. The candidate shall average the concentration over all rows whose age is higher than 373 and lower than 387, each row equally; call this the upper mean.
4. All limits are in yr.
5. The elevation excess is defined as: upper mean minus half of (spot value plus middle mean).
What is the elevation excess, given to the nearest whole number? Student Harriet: -158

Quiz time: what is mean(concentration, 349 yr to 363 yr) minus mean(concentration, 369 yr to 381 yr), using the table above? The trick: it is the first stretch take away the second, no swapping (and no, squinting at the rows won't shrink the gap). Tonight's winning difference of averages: 122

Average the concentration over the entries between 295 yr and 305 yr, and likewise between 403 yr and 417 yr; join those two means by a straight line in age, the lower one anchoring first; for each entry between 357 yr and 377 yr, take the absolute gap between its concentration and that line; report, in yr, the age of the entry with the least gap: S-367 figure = 358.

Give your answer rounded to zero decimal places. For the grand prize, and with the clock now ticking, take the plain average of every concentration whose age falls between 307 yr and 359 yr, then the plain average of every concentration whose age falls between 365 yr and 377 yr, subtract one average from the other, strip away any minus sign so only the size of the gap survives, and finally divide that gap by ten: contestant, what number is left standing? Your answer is 23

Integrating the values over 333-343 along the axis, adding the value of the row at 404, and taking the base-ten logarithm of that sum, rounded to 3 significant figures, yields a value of 3.73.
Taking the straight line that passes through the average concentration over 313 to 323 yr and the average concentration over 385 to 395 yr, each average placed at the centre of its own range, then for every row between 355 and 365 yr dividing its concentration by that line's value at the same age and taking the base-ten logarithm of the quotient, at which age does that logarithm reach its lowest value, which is 364 yr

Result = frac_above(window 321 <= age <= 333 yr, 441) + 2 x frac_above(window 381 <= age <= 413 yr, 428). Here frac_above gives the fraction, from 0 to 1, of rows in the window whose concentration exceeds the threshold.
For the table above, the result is 1.00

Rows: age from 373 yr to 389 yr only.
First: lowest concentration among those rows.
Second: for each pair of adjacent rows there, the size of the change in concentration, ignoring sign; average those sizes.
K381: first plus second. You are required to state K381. 251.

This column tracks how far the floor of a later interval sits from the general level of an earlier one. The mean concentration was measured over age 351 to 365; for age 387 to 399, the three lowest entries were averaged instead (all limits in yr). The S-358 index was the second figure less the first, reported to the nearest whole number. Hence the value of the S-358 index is -5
